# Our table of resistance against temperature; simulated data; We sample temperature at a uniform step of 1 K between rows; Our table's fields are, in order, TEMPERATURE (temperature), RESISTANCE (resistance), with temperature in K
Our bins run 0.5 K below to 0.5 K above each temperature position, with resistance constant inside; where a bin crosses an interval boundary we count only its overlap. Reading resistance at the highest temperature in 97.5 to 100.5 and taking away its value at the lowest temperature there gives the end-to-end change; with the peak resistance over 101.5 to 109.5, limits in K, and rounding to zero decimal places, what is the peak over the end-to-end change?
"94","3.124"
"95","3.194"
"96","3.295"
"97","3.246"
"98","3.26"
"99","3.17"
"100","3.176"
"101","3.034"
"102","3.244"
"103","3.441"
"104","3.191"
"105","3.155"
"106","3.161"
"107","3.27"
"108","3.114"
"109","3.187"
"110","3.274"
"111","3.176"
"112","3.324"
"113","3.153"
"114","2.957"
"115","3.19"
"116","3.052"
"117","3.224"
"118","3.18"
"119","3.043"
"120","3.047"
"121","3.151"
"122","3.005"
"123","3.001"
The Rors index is -41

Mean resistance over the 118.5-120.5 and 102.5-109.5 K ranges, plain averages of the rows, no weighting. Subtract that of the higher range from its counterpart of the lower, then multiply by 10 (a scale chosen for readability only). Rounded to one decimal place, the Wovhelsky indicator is 1.7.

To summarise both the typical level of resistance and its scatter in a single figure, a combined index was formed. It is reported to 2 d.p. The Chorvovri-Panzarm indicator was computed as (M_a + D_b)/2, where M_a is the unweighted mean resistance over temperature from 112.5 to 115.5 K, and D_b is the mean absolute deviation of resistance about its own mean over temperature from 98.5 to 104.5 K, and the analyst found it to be 1.59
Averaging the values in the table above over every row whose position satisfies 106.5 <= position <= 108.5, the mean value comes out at 3.19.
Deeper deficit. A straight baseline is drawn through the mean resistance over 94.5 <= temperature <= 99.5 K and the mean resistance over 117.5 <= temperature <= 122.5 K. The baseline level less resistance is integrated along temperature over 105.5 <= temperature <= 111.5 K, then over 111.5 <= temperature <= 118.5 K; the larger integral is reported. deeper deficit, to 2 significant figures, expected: -0.23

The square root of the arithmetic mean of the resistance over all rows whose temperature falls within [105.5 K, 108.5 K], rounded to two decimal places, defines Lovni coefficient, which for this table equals 1.78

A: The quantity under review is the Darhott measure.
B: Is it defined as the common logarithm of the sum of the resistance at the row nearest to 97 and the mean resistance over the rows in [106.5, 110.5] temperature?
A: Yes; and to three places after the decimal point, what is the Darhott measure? 0.810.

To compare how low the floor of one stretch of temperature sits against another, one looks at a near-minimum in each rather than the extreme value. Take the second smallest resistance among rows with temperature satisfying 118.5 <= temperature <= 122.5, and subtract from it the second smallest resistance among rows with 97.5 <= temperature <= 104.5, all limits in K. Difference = -0.13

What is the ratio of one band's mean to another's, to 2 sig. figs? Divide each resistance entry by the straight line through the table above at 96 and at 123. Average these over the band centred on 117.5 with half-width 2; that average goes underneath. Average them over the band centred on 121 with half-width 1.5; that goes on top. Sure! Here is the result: 0.99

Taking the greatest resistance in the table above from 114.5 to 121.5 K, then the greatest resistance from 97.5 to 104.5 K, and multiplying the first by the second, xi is 11.1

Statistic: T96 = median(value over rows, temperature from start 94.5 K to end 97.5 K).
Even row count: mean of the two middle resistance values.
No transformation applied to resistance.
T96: 3.25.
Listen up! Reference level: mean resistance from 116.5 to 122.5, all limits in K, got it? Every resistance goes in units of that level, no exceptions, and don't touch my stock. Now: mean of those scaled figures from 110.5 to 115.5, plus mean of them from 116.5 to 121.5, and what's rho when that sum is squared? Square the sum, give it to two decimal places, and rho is 4.09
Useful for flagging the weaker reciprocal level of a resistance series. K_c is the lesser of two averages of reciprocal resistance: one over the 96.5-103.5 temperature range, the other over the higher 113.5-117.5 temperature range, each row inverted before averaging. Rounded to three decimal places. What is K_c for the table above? 0.311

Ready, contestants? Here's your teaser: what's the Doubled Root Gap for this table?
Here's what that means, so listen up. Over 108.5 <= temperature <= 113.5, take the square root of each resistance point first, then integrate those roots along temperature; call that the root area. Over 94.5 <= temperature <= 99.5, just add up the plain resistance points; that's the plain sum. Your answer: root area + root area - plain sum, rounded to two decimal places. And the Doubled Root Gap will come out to 1.79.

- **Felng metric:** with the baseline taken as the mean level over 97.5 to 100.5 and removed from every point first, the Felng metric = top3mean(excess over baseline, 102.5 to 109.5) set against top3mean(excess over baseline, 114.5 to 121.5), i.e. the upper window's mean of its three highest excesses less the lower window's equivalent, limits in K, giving -0.10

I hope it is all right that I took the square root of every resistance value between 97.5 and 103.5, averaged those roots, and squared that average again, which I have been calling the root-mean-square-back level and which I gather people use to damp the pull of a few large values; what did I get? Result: 3.220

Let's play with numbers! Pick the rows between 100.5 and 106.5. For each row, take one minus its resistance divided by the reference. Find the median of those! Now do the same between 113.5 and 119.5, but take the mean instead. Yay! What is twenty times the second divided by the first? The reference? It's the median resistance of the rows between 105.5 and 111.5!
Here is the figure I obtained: 268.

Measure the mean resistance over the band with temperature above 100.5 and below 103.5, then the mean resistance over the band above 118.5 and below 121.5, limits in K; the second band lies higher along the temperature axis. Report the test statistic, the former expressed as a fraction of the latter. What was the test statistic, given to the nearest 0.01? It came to 1.05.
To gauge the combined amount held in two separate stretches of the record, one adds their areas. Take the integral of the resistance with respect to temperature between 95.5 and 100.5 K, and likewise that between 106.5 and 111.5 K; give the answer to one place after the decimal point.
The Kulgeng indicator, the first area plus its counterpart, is 32.2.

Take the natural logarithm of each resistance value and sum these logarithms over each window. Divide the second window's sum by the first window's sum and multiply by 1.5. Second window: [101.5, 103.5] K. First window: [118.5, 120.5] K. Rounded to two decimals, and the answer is 1.62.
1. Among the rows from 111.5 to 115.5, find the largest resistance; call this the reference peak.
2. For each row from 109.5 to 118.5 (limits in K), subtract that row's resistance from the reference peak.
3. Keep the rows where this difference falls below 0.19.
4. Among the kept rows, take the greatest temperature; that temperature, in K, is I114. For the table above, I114 118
